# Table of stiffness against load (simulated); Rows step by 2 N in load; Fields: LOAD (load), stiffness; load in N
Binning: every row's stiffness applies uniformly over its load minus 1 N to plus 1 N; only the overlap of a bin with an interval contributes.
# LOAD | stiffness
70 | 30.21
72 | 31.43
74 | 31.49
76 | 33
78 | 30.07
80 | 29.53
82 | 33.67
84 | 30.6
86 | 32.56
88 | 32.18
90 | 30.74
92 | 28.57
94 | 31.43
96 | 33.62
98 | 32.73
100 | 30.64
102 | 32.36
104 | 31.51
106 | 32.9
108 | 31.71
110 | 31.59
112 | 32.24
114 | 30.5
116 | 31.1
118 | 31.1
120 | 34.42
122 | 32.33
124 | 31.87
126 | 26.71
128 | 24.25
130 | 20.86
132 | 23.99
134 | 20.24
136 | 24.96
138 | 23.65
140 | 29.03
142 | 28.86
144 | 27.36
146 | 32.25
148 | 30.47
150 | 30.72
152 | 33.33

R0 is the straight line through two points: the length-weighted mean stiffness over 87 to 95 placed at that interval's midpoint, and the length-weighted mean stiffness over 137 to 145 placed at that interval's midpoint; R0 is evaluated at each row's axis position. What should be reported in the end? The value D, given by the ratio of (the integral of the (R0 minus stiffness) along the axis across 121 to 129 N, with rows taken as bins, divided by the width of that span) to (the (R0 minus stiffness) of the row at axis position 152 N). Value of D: 0.1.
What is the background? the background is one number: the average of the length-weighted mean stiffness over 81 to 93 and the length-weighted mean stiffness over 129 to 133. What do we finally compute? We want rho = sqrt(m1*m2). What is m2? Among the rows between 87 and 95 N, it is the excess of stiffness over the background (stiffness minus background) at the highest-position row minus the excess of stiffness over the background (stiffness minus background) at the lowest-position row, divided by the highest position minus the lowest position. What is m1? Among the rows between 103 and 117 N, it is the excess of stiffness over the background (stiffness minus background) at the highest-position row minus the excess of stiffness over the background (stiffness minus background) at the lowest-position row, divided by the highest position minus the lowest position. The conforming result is 0.065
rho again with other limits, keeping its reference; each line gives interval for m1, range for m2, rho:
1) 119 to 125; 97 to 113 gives 0.149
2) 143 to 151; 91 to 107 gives 0.416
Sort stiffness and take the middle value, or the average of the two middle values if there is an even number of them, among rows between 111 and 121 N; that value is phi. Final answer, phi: 31.1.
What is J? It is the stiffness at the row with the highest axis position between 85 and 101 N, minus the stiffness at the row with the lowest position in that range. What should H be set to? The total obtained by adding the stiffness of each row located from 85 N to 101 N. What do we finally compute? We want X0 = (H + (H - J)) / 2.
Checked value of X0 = 253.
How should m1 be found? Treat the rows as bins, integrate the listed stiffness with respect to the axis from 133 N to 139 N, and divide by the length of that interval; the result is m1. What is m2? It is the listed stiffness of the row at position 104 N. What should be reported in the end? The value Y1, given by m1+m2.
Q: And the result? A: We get 54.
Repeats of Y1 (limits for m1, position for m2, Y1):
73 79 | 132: 56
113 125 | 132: 56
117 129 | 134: 50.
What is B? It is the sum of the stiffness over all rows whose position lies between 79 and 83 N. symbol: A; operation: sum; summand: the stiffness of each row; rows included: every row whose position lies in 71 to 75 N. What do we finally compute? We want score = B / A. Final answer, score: 1.00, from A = 63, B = 63.2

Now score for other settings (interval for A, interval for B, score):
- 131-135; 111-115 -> 1.42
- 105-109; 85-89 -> 1.00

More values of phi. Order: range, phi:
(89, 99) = 31.4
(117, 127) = 31.9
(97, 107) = 32.4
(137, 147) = 28.9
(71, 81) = 31.4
